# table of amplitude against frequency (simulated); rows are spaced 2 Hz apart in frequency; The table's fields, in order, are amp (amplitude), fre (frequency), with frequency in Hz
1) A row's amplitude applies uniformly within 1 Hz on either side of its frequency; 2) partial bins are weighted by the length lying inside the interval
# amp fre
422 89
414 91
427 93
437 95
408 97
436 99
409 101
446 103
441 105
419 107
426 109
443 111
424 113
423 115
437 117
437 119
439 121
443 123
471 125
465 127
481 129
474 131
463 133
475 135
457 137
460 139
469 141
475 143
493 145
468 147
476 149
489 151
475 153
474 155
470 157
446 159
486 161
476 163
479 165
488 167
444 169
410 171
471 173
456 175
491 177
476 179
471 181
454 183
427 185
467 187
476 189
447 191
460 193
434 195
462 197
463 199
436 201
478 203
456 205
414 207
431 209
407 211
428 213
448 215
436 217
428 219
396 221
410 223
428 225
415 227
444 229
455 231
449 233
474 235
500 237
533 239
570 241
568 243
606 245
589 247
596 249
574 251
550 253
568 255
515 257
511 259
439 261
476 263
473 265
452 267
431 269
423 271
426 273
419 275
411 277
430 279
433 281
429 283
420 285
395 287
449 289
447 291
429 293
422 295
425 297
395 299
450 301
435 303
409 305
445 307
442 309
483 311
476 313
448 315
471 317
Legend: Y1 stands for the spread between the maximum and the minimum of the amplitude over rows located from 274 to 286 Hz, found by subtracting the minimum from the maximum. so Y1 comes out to 22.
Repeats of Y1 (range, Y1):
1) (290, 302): 55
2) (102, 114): 27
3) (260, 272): 53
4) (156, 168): 42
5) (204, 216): 49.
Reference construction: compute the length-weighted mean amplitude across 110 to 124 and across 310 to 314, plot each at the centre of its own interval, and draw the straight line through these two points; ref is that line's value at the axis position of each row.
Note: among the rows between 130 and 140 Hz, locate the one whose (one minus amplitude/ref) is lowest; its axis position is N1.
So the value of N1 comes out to 135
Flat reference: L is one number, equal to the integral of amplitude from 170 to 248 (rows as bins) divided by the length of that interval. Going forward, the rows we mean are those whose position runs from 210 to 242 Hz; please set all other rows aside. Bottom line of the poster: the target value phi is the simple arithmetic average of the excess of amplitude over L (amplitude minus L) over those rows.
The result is -12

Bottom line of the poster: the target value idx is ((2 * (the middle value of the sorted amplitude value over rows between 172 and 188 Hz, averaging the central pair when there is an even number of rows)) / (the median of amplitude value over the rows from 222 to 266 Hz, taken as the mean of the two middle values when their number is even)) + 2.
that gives 3.86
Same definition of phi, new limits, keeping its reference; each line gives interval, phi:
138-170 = 10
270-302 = -38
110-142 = -9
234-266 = 71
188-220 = -19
